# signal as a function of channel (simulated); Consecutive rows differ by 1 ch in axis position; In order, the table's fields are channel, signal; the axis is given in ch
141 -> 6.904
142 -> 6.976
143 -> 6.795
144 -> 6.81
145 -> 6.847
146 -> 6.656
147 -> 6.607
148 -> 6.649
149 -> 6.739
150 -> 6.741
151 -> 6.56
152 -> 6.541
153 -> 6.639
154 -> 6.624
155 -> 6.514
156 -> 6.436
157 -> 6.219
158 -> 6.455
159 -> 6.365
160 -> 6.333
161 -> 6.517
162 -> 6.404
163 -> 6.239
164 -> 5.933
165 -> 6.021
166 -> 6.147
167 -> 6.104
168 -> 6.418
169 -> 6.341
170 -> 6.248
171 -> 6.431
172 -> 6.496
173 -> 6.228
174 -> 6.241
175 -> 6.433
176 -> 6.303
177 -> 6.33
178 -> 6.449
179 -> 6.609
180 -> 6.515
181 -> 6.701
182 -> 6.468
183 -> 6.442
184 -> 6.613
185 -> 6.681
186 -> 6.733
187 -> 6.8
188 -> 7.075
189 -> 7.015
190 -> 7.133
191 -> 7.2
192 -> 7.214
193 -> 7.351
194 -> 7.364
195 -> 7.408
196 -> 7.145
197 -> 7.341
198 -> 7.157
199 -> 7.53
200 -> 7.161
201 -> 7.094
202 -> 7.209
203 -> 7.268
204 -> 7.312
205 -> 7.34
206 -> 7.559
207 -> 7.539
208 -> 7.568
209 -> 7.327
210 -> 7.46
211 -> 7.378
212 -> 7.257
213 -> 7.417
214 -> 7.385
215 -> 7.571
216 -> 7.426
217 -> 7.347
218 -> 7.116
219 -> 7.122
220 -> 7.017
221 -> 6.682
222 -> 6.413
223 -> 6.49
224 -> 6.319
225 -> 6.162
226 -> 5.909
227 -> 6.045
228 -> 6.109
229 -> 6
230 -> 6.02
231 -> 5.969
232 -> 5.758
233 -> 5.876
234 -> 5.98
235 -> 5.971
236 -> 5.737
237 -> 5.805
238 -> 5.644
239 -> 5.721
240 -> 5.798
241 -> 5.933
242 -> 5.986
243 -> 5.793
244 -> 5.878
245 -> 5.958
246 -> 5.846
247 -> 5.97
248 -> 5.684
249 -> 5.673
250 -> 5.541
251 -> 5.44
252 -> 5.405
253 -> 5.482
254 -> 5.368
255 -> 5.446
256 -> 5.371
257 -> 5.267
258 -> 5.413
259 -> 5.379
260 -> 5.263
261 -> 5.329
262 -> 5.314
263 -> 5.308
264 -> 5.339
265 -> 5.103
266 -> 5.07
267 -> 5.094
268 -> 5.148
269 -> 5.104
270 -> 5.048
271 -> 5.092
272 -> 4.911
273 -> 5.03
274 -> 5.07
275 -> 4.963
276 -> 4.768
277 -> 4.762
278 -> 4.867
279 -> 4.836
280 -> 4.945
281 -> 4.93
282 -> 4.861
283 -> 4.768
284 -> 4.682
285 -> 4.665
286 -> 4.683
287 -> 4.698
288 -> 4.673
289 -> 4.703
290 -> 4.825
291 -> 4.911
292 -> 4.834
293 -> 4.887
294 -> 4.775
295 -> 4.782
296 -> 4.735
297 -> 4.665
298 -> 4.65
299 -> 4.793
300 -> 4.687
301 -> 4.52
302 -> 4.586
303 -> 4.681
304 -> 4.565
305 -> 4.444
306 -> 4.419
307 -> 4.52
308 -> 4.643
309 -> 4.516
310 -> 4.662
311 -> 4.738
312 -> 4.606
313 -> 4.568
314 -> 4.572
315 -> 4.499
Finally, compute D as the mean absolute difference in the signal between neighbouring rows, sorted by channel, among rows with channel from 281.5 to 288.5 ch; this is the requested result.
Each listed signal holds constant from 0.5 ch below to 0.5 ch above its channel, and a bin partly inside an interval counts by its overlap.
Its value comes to 0.042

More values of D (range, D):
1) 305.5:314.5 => 0.093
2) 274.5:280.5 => 0.089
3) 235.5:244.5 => 0.106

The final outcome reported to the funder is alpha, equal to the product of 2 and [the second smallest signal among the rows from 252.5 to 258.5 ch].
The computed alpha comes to 10.7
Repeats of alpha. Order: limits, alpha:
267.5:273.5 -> 10.1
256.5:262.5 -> 10.5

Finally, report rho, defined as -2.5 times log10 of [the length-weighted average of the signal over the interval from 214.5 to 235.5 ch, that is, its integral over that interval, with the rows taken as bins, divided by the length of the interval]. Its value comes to -2.02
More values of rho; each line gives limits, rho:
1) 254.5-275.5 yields -1.79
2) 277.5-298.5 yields -1.70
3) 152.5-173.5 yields -2.00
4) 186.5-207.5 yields -2.15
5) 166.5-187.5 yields -2.02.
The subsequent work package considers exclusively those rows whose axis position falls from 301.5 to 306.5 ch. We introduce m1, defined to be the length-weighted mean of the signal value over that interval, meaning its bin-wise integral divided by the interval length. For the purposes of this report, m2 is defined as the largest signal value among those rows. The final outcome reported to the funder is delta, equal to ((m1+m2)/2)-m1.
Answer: 0.07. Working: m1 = 4.5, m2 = 4.681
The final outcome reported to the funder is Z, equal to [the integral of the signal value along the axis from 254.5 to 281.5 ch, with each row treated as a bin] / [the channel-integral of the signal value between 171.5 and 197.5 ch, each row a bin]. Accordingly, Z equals 0.8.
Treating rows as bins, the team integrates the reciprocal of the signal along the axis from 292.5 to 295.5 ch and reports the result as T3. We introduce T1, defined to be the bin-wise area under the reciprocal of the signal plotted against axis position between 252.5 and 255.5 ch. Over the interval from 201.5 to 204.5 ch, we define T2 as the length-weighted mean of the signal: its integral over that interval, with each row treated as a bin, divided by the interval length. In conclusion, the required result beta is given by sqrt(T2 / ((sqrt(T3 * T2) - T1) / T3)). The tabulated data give 1.70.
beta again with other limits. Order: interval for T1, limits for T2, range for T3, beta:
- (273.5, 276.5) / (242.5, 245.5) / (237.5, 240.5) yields 1.64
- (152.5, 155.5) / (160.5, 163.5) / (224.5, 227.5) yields 1.55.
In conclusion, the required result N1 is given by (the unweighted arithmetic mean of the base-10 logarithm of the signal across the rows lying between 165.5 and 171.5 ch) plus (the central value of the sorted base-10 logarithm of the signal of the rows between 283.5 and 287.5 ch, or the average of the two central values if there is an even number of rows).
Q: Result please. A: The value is 1.47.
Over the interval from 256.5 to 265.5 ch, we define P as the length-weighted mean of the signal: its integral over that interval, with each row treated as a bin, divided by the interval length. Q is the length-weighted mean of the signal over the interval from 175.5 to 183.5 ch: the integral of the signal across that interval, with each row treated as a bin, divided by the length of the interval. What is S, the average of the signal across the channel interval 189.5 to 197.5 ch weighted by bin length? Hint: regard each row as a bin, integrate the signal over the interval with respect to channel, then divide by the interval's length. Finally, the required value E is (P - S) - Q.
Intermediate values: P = 5.3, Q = 6.5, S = 7.3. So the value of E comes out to -8.4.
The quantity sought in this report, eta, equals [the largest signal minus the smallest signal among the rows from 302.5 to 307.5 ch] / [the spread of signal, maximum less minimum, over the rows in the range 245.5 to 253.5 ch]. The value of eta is 0.5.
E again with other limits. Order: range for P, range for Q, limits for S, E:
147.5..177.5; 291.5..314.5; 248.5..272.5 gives -3.5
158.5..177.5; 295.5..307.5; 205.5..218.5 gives -5.7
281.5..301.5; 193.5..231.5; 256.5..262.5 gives -7.6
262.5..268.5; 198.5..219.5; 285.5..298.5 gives -6.9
